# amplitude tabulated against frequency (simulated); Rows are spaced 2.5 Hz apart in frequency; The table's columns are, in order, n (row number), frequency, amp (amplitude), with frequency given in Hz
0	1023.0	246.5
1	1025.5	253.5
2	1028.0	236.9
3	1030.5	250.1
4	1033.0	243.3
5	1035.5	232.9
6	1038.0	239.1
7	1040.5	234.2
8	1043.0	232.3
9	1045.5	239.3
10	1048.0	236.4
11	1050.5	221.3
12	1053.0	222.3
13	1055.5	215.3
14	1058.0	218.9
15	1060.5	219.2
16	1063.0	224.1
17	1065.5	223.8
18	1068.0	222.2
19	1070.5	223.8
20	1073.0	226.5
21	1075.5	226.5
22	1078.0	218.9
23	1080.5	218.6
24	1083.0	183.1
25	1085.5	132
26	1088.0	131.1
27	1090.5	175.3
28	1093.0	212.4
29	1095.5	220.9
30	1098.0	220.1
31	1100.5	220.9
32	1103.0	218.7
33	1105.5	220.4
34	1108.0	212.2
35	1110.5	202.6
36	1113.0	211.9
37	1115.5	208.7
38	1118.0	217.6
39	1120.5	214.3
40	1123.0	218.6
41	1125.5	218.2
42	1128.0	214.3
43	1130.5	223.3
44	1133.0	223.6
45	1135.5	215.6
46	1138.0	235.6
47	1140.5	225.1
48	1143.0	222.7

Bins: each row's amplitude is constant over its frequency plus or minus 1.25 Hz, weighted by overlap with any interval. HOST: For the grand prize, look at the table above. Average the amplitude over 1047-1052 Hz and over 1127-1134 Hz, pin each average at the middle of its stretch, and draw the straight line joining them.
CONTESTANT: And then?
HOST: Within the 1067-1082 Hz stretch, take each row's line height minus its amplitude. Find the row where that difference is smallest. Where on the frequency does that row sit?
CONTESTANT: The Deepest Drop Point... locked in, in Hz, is 1075.5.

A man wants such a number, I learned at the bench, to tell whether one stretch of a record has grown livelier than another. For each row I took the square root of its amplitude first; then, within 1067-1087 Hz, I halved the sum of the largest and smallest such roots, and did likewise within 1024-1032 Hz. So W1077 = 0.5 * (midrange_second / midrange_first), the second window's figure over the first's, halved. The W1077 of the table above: 0.590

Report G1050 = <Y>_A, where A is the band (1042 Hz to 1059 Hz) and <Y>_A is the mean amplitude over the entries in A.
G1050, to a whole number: 227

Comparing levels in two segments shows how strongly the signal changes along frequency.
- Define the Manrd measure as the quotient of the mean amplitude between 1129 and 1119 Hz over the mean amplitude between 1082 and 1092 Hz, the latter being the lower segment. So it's 1.39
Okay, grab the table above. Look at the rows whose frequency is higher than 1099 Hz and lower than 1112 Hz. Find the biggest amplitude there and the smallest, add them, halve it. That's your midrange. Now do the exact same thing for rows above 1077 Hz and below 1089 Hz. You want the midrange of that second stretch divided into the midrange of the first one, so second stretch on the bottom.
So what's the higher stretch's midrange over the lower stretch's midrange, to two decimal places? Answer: 1.21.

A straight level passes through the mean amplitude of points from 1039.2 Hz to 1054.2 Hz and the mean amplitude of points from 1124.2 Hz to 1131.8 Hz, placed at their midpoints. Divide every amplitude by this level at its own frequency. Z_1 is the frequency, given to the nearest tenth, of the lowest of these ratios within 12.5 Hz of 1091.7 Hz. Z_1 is 1088.0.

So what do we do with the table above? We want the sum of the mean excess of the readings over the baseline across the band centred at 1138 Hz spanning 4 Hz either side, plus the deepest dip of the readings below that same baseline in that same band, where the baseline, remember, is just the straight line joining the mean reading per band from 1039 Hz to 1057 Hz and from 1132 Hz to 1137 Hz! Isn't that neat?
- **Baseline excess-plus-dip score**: 10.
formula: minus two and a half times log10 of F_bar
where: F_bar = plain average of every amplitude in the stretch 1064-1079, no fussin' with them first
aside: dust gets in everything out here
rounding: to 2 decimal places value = -5.87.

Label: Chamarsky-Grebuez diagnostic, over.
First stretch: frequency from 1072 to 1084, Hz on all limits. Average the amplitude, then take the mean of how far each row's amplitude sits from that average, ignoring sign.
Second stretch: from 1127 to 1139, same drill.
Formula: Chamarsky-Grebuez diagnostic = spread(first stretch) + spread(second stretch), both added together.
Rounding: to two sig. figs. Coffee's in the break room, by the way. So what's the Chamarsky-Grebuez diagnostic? 19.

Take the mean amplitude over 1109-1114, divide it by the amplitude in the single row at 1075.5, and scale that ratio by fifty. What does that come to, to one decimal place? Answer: 45.8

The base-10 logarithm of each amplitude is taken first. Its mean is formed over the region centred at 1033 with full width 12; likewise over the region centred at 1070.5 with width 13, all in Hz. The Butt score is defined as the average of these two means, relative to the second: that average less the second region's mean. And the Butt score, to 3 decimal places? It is 0.015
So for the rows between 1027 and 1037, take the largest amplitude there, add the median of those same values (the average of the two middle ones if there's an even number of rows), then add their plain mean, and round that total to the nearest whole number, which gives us 731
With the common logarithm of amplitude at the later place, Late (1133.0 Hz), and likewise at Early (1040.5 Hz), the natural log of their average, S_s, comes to 0.858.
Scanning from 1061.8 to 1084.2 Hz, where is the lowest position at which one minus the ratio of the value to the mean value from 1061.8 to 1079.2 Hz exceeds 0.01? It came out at 1078.0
